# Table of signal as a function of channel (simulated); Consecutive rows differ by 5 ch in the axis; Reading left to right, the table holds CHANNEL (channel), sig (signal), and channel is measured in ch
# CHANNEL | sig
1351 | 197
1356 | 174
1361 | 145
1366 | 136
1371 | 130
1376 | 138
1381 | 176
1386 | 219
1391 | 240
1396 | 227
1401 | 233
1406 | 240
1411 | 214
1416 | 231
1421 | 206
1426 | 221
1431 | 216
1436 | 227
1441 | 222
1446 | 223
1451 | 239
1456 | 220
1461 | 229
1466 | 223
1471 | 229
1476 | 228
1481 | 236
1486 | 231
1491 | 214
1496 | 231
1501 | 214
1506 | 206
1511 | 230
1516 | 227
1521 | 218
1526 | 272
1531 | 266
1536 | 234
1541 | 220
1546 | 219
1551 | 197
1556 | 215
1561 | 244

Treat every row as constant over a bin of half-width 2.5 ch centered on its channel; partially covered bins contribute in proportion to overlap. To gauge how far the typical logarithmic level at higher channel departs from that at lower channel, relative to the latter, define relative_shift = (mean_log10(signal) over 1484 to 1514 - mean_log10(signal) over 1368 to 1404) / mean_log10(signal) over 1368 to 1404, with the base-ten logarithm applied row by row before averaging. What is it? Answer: 0.029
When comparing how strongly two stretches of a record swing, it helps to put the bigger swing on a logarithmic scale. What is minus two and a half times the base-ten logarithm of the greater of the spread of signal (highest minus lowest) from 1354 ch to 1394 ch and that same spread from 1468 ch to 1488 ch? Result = -5.1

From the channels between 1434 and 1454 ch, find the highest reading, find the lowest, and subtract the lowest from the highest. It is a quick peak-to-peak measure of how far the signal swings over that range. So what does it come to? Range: 17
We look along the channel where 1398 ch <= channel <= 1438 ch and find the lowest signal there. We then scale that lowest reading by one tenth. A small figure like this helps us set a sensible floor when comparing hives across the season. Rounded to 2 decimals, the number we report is 20.60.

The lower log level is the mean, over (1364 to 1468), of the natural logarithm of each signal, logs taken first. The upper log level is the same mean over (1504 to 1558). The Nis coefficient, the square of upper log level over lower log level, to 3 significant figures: 1.03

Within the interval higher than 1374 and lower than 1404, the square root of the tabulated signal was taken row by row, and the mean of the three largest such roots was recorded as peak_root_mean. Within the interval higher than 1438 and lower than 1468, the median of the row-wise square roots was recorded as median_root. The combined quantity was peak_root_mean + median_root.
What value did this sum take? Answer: 30.2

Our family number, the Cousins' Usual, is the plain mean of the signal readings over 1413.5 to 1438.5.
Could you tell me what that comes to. 220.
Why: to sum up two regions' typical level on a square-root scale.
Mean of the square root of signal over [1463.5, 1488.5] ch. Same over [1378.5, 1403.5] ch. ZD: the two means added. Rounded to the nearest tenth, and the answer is 29.9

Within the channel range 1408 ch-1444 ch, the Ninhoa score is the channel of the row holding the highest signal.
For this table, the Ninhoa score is 1416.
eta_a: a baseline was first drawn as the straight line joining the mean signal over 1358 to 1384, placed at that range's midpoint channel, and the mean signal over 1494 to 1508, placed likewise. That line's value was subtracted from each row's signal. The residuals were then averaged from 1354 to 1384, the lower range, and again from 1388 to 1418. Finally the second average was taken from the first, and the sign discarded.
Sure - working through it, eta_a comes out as 62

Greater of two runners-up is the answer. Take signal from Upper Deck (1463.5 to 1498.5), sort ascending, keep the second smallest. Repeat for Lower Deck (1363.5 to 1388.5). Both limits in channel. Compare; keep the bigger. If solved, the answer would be 223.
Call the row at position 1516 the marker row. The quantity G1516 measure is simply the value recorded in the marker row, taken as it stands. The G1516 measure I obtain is 227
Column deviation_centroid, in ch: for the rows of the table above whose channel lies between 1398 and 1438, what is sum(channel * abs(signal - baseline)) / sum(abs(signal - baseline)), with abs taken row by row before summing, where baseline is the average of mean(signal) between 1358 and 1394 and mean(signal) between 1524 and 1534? 1414.0 ch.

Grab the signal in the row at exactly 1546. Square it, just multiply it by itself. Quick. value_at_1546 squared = 47961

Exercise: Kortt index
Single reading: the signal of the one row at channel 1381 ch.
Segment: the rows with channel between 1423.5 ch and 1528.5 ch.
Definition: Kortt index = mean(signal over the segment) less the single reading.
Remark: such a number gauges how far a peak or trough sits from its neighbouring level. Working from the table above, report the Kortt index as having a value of 50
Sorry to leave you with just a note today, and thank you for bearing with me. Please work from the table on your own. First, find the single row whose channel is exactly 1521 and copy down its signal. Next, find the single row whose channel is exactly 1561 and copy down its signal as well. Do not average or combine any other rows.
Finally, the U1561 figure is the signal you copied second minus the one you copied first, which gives 26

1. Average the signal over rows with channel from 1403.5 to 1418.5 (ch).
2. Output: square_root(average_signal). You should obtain 15.11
